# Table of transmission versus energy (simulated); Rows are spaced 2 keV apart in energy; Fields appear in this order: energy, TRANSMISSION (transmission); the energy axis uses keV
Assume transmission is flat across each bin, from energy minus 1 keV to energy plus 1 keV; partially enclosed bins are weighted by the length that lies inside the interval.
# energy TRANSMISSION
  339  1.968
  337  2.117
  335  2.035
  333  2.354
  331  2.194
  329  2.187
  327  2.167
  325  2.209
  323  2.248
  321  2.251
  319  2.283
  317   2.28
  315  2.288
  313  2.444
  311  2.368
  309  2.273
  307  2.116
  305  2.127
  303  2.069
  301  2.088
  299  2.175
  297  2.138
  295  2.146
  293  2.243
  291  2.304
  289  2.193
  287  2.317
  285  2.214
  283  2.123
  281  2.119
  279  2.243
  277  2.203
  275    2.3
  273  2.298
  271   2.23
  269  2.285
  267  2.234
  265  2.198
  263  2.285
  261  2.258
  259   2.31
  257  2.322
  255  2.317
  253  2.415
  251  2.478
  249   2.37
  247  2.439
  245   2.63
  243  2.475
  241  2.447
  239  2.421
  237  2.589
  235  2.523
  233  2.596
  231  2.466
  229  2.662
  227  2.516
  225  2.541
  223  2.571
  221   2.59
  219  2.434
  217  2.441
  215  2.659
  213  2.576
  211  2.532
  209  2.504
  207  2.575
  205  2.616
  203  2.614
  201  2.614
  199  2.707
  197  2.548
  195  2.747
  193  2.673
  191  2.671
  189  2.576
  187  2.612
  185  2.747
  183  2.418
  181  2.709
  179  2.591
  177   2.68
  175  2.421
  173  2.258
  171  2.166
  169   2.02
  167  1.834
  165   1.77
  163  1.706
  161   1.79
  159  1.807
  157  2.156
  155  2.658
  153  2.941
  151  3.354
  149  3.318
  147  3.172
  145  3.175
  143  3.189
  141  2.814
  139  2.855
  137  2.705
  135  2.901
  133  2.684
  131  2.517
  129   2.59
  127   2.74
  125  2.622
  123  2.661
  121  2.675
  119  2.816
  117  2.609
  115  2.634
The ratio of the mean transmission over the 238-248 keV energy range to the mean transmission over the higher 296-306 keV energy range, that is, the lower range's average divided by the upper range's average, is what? 1.17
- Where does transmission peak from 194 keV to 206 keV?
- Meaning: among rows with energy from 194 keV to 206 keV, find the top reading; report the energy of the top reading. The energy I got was 195 keV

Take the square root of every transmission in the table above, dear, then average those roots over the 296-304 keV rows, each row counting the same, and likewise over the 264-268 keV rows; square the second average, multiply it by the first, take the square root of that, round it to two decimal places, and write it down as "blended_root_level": 1.80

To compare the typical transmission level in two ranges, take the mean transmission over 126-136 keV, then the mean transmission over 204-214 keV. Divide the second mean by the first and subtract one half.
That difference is 0.45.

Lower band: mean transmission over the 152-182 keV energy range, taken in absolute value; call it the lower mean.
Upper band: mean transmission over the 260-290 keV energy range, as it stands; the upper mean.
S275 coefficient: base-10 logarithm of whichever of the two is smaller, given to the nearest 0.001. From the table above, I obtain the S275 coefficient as 0.349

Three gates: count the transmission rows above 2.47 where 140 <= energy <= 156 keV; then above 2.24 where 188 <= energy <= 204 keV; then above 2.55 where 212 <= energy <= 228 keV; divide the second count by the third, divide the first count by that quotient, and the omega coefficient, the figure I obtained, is 4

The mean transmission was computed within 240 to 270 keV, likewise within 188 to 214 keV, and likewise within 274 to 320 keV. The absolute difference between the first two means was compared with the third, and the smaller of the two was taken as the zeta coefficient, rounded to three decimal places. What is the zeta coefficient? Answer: 0.248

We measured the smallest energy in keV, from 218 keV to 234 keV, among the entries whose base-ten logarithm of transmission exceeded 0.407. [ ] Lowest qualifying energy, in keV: 221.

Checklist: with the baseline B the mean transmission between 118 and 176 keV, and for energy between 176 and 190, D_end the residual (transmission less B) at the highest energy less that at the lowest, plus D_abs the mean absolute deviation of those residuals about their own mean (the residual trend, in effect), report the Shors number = 0.0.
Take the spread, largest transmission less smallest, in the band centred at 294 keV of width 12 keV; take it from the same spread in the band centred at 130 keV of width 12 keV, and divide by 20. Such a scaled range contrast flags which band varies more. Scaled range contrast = 0.0109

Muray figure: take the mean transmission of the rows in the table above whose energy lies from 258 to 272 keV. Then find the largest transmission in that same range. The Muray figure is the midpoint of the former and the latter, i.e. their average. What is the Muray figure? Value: 2.28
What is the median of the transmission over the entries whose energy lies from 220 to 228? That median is 2.56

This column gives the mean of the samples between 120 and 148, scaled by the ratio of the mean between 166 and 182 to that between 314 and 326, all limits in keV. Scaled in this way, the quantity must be 2.9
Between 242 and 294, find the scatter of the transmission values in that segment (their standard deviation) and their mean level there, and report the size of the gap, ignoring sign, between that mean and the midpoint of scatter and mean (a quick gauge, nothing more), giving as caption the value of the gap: 1.09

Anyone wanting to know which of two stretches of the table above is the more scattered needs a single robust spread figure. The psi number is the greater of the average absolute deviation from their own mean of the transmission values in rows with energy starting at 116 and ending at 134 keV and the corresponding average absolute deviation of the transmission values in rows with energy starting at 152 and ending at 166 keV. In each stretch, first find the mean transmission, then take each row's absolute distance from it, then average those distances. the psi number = 0.40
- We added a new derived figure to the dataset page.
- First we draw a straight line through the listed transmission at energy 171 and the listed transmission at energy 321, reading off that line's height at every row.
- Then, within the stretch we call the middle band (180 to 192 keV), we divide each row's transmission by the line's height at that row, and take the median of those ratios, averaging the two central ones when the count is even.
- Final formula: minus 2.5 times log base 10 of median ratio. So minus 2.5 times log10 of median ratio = -0.21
